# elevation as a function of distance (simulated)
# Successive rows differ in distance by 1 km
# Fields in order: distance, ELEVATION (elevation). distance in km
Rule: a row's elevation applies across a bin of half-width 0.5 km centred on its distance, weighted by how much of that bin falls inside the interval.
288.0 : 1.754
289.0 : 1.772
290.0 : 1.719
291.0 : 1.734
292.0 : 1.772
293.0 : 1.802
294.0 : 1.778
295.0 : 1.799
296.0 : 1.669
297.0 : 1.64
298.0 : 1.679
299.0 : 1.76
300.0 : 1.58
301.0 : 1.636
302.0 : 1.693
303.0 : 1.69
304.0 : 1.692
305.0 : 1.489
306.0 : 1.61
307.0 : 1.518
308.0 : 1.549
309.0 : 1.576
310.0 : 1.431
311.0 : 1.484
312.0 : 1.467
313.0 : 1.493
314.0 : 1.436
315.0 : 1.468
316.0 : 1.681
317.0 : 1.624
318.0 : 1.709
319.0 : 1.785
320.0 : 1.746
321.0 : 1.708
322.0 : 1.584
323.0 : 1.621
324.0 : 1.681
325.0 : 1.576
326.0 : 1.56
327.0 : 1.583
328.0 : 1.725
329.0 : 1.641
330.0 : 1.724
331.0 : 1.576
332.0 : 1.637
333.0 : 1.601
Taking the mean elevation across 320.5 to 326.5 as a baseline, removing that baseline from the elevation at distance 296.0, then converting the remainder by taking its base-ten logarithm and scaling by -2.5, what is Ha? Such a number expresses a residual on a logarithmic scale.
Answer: 3.3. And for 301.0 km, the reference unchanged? 4.6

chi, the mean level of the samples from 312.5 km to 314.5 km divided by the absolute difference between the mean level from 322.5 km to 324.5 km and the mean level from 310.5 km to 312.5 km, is 8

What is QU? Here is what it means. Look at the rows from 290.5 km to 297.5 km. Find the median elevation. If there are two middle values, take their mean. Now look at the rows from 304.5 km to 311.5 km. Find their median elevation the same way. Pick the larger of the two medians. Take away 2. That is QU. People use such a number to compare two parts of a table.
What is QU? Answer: -0.23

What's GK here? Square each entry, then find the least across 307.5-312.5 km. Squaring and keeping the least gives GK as 2.0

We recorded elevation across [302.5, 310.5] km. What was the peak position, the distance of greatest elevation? 304.0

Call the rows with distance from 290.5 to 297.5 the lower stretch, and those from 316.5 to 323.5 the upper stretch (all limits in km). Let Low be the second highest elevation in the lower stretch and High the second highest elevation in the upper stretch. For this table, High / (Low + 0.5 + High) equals 0.432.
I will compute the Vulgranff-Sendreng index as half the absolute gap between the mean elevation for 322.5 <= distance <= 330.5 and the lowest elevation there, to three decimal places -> 0.039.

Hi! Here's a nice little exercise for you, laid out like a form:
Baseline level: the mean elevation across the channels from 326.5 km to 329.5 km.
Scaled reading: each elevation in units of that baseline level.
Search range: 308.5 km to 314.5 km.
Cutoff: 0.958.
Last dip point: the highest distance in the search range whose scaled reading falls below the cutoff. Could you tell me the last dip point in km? 314.0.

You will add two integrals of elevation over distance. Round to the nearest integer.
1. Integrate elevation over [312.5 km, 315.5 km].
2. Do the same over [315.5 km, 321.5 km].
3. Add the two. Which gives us 15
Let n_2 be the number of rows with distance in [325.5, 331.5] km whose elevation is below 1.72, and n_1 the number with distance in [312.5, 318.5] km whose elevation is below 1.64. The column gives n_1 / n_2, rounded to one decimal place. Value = 1.0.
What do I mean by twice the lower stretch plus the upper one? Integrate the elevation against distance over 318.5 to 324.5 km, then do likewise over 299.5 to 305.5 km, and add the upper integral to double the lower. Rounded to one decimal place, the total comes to 29.7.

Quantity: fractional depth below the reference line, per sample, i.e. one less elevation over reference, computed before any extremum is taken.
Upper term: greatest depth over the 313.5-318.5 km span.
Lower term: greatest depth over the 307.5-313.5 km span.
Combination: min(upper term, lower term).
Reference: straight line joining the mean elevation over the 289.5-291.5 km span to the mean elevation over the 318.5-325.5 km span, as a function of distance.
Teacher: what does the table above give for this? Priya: 0.15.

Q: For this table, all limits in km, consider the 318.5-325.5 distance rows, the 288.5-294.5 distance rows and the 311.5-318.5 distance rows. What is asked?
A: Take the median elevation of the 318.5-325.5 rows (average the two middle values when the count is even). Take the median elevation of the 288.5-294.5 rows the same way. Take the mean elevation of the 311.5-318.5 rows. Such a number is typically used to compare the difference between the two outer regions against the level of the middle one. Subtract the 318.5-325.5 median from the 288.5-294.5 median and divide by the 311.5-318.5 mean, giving 0.06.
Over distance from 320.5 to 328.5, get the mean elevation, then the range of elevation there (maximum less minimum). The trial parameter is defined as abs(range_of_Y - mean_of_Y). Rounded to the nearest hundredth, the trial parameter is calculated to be 1.46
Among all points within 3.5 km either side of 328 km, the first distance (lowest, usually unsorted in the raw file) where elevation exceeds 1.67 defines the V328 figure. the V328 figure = 328.0 km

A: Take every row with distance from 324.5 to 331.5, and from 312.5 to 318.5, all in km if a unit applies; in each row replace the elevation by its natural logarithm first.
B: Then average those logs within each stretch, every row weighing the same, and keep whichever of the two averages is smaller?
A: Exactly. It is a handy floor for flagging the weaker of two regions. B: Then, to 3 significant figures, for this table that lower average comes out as 0.448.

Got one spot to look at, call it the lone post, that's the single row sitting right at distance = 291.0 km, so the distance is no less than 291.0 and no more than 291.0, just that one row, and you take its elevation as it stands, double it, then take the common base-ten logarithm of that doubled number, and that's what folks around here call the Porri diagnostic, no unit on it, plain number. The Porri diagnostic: 0.540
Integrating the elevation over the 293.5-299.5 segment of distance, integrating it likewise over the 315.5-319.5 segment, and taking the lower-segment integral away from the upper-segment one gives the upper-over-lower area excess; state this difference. -3.5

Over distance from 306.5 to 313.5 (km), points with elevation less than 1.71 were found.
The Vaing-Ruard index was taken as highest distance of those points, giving 313.0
